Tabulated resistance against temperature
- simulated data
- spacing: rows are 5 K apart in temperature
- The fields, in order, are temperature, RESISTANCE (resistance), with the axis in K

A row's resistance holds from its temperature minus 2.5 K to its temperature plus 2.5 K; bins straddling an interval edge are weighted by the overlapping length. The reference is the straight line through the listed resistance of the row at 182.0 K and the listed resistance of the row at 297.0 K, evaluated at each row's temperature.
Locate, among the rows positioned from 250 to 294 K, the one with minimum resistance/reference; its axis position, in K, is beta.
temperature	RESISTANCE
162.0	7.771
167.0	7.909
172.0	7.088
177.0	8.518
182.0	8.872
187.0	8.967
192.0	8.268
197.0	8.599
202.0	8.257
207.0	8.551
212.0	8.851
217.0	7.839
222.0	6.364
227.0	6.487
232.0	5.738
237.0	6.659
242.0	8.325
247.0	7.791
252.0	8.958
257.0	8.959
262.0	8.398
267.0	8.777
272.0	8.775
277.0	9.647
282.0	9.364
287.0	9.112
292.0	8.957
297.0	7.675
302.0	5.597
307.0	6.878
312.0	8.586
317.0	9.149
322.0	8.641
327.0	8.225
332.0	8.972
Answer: 262.0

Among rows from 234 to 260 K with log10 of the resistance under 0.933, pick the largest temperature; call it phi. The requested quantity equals 247.0 K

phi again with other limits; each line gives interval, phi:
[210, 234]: 232.0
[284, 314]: 307.0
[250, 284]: 262.0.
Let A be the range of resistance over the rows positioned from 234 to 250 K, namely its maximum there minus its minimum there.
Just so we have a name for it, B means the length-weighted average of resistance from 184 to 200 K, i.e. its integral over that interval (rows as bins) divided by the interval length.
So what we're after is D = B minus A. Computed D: 6.9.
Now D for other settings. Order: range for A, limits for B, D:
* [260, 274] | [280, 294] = 8.8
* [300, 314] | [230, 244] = 3.9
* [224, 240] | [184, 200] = 7.7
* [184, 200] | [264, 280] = 8.4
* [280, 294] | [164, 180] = 7.5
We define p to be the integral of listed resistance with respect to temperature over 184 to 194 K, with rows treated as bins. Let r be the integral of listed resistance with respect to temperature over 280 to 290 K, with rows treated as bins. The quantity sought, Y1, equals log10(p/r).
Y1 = -0.03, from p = 86.5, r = 92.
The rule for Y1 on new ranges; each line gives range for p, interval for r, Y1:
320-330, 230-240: 0.13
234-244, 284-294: -0.09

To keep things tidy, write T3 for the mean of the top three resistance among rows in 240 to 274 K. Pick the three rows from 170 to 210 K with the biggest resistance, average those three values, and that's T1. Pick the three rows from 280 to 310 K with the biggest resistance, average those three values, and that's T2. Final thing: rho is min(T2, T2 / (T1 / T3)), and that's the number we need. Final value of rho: 9.14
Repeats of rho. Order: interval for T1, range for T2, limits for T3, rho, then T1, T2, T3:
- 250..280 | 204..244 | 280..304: 8.53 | 9.2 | 8.58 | 9.14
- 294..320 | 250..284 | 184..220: 9.32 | 8.5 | 9.32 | 8.81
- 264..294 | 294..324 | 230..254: 7.84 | 9.4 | 8.79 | 8.36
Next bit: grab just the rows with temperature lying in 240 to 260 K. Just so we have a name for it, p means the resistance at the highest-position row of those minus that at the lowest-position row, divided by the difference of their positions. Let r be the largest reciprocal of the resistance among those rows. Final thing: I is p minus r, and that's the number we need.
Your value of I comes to -0.09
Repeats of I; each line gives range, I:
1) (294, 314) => -0.12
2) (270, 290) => -0.09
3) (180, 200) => -0.14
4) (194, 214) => -0.10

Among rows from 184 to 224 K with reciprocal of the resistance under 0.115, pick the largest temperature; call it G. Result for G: 212.0 K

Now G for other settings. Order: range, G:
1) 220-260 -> 257.0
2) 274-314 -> 292.0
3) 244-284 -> 282.0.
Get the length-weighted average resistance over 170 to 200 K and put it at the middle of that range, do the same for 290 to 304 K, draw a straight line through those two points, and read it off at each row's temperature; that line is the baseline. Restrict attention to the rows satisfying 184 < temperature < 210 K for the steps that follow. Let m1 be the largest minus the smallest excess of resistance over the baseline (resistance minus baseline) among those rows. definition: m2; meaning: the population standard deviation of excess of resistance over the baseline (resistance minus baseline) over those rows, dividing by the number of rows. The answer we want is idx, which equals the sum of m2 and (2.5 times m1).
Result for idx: 2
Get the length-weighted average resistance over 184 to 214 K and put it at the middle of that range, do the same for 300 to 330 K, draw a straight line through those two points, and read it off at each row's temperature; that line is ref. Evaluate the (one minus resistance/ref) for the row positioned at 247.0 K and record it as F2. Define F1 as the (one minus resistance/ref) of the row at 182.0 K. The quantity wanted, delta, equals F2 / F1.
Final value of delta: -2.8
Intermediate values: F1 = -0.02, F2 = 0.06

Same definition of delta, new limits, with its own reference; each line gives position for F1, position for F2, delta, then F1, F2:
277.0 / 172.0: -1.0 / -0.19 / 0.19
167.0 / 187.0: -0.4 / 0.10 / -0.04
